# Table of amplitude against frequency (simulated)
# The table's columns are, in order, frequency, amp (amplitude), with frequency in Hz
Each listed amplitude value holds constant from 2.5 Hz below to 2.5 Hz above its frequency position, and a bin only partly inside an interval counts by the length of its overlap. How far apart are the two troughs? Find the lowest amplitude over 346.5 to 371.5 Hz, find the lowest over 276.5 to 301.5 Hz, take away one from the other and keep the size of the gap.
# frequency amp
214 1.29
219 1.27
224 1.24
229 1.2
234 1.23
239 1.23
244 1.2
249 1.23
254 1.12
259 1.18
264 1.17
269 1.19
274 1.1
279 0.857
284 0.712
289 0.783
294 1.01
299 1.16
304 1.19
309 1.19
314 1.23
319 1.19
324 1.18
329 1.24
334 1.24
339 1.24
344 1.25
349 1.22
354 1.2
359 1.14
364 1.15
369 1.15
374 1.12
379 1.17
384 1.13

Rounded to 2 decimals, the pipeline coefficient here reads 0.43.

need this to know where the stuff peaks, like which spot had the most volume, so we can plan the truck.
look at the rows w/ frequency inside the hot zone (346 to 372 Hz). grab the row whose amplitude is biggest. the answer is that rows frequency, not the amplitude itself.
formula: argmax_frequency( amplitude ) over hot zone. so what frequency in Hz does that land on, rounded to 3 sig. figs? 349 Hz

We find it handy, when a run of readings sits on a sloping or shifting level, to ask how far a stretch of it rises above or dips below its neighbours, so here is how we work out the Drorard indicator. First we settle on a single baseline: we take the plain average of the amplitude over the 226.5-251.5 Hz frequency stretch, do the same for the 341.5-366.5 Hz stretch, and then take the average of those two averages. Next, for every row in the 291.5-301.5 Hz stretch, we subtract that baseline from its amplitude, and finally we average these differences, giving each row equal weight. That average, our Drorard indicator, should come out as -0.12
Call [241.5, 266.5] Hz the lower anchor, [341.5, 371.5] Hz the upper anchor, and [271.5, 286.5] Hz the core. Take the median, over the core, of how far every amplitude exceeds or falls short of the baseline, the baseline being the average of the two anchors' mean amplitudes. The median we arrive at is -0.33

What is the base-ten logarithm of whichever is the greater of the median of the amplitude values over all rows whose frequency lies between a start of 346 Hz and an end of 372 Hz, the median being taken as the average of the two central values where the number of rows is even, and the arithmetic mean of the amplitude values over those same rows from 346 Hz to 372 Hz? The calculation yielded 0.069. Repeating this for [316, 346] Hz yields 0.093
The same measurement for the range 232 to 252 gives 0.090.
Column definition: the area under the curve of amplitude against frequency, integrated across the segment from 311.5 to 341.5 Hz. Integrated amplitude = 36.6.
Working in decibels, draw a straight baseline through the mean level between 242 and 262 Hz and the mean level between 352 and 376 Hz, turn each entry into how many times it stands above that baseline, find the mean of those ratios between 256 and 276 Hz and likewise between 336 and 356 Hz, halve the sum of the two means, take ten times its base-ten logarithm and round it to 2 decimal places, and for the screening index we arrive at 0.10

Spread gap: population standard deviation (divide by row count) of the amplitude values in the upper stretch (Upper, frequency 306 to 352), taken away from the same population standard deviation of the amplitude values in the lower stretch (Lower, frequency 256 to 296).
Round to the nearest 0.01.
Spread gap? 0.15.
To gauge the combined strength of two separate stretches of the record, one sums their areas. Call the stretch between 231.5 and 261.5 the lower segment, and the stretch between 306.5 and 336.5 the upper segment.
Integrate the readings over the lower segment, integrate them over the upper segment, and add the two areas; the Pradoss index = 72.3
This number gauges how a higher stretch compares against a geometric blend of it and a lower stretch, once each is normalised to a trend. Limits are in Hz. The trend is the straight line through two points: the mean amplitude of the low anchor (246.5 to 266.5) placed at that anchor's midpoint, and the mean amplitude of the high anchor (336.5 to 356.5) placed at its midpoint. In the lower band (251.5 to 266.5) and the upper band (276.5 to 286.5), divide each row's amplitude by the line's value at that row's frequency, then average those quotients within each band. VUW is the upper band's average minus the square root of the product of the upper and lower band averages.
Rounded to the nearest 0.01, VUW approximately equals -0.15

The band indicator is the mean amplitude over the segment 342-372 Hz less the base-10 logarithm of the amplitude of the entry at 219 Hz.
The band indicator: 1.08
